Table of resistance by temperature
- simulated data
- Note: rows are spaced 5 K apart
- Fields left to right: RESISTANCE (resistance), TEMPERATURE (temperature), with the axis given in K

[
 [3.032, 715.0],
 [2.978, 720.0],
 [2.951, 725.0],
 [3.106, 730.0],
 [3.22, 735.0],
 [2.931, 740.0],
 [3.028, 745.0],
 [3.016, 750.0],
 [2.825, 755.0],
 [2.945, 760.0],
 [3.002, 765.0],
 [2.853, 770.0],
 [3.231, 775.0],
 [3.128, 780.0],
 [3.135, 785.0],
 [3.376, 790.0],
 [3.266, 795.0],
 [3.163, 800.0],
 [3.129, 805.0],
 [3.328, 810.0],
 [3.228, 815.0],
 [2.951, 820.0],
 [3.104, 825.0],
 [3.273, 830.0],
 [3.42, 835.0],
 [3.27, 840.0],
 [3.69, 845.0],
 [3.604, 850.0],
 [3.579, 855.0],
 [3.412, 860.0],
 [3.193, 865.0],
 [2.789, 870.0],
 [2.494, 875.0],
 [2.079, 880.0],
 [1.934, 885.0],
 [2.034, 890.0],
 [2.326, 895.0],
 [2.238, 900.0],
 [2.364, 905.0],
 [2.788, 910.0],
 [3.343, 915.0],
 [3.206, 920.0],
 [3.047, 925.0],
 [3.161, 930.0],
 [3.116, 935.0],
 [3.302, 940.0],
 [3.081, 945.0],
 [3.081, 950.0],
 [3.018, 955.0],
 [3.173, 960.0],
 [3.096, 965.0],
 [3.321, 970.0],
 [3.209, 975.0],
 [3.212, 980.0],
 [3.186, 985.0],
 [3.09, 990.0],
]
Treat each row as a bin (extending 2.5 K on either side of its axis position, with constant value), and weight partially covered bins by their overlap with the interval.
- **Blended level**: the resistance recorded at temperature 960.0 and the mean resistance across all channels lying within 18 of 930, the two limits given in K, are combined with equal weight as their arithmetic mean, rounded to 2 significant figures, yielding 3.2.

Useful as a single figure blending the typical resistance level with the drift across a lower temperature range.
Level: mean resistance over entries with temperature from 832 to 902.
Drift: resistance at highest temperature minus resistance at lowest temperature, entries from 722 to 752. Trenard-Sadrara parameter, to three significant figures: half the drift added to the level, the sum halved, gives 1.45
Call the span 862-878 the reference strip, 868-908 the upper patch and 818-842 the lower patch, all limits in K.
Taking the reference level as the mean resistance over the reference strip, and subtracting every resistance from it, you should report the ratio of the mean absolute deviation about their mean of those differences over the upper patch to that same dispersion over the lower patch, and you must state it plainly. 1.5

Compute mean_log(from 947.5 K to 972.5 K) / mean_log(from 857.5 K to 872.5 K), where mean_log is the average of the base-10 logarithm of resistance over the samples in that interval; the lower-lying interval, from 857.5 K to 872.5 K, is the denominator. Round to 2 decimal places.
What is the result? 1.00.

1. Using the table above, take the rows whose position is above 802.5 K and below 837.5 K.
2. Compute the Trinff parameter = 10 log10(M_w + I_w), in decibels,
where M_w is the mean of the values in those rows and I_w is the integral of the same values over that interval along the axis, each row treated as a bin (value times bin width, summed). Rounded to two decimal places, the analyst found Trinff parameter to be 20.62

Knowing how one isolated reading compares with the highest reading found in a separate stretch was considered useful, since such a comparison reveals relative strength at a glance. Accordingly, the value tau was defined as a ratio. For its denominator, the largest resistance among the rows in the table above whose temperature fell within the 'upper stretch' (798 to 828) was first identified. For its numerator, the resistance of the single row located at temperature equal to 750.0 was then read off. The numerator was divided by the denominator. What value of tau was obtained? 0.91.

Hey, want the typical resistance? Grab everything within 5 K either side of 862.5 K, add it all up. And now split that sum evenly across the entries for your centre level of 3.30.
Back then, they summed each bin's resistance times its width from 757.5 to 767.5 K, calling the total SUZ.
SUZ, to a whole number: 30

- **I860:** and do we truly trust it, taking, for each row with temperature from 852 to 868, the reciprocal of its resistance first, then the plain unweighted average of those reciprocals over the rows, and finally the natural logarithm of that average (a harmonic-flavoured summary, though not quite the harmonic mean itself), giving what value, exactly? -1.22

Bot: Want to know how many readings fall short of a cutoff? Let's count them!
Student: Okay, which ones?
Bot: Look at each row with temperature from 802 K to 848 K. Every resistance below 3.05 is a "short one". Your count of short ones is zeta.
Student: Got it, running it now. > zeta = 1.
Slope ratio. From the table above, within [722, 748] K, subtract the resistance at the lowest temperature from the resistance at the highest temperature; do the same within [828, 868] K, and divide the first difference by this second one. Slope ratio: -1.0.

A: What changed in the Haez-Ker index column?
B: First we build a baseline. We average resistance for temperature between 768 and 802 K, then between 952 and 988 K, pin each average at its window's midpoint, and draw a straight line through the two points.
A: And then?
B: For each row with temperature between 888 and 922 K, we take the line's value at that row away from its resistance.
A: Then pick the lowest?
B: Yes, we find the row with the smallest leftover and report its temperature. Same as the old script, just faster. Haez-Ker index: 890.0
